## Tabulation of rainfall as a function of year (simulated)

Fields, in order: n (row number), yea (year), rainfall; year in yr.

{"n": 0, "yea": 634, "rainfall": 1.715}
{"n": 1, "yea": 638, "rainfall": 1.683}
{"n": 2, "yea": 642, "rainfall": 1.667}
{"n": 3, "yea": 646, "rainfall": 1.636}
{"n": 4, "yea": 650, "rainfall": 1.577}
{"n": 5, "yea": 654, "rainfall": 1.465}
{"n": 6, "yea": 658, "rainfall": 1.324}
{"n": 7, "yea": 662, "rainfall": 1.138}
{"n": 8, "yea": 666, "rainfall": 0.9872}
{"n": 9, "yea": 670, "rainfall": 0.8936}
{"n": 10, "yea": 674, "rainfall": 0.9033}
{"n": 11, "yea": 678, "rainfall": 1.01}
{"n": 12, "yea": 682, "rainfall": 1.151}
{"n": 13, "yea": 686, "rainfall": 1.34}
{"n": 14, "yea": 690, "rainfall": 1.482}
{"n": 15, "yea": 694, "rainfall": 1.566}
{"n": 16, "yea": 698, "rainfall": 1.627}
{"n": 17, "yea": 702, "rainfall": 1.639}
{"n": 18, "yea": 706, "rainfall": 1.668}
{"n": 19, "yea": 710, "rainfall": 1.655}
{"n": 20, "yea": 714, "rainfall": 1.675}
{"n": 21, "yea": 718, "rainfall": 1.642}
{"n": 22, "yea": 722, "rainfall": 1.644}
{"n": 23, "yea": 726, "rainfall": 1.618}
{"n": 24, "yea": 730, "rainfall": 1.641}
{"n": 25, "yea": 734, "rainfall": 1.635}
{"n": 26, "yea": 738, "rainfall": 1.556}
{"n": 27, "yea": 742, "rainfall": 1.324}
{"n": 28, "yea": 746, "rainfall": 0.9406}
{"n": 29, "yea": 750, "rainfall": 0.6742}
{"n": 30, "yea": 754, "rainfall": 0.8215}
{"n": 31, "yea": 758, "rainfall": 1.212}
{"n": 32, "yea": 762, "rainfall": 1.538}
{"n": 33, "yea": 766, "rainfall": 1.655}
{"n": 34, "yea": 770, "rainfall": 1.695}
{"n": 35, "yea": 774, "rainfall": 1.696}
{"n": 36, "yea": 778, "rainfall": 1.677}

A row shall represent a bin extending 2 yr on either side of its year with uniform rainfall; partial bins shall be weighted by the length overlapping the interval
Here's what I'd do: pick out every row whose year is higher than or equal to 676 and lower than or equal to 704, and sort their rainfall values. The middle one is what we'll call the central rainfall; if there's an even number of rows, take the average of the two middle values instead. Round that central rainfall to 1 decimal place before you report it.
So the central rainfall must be 1.5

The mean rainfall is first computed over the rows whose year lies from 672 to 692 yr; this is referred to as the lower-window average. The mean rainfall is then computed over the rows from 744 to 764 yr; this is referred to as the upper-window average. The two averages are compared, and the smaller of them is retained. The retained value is 1.04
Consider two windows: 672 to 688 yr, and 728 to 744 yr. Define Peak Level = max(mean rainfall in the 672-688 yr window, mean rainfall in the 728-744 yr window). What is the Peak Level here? 1.54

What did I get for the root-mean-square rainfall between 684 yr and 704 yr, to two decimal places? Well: 1.53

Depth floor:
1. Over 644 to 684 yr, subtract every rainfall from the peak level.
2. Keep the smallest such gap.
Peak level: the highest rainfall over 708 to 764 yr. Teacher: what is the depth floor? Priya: 0.04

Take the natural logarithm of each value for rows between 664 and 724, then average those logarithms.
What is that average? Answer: 0.30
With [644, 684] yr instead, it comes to 0.17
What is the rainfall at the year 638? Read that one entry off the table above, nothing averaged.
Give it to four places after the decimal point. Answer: 1.6830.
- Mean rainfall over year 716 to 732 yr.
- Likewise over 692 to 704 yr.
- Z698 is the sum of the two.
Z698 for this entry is 3.2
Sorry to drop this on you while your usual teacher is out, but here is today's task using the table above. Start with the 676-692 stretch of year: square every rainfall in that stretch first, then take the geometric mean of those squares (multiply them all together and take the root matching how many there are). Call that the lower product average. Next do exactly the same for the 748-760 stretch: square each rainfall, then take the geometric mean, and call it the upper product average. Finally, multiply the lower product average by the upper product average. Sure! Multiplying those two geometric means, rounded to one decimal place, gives 1.2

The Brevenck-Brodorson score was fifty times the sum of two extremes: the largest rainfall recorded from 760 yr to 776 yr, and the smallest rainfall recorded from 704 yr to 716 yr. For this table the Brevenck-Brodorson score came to 168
